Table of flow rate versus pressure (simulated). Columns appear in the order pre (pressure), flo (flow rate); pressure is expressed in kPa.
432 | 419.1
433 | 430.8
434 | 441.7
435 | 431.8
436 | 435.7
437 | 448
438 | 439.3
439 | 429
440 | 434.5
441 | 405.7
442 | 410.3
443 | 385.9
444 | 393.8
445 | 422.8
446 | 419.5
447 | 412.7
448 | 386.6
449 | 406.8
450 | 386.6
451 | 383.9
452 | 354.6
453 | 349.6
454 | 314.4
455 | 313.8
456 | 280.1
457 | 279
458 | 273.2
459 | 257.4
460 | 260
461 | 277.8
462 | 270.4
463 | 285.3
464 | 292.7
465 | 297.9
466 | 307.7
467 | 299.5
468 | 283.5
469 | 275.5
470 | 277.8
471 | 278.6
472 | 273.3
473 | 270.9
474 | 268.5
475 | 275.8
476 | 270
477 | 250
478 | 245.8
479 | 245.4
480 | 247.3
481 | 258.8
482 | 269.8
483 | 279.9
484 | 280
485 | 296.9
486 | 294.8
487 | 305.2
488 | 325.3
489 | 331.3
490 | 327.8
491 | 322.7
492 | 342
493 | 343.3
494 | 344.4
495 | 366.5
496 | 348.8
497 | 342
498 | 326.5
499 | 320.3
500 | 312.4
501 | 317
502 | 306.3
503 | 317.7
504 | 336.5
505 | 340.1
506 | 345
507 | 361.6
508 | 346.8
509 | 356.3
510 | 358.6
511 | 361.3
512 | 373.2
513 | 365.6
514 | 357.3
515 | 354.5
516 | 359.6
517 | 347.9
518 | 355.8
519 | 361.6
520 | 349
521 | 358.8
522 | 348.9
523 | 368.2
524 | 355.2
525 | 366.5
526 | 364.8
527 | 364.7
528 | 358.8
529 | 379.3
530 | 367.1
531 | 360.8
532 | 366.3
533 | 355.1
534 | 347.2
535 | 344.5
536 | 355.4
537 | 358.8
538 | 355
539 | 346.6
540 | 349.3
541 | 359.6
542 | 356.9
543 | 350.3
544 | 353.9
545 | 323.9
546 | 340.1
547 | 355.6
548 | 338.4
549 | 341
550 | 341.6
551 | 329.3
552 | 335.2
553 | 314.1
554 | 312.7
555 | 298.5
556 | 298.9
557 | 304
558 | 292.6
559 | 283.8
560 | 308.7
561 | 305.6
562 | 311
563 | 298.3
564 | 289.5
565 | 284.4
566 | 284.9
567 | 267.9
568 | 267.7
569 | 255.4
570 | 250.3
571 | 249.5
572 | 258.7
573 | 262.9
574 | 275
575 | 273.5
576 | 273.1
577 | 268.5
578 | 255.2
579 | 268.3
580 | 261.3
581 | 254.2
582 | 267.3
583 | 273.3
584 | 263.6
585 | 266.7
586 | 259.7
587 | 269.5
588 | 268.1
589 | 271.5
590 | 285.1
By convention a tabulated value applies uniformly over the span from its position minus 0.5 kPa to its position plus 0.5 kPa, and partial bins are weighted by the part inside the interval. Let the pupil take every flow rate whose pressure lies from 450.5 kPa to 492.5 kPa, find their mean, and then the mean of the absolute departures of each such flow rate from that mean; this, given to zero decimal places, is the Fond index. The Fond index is 25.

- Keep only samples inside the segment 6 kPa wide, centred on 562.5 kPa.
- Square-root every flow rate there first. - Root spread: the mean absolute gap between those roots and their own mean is 0.26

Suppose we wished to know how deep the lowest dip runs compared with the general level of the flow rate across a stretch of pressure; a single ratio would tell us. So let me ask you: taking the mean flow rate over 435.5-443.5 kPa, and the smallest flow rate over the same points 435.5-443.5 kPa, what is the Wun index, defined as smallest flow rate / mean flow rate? 0.91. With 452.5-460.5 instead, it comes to 0.88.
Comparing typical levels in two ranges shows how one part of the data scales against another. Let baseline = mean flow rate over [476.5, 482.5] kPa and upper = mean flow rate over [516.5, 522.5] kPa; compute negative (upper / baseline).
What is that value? -1.4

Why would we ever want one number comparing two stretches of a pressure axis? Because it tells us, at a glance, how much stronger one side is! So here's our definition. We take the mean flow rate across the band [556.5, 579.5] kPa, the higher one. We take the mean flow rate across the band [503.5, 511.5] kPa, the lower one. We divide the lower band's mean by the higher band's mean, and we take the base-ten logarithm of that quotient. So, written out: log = 0.10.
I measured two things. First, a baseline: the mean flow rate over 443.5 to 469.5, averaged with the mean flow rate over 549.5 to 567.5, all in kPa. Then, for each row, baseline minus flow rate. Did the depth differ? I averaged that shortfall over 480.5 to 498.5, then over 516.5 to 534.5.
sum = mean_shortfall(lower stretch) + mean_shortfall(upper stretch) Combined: -47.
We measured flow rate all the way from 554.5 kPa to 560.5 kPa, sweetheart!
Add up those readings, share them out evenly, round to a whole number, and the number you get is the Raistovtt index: 298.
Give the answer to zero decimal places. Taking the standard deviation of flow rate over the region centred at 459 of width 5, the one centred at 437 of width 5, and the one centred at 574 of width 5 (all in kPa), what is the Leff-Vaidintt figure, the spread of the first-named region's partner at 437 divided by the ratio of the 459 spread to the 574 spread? 5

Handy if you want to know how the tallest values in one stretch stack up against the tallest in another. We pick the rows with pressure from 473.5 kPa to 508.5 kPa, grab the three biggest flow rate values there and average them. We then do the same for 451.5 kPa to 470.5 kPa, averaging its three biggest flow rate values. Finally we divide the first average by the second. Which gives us 1.06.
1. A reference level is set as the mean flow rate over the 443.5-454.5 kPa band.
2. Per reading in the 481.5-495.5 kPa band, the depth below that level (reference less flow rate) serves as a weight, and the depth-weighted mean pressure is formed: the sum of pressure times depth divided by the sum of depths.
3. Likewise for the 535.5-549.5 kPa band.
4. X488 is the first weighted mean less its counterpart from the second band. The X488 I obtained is -56.2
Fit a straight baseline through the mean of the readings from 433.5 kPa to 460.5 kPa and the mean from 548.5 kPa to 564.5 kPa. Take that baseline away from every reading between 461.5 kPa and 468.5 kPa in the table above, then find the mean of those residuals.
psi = -74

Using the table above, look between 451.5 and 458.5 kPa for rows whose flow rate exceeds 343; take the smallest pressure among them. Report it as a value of 452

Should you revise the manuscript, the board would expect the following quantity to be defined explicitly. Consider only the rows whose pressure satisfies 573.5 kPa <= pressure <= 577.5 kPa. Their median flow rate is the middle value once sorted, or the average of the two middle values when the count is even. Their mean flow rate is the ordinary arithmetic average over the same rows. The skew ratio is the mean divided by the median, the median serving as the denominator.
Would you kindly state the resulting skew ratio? 1.00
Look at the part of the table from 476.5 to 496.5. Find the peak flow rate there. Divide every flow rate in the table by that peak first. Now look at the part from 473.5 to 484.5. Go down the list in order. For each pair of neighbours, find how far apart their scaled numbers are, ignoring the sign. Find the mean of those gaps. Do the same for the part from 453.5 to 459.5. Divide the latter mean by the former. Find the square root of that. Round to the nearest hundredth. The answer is 1.26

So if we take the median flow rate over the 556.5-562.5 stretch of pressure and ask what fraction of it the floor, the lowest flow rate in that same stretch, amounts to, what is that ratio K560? 0.931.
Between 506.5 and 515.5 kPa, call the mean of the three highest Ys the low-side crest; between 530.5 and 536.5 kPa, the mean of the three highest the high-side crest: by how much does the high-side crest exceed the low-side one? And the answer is -6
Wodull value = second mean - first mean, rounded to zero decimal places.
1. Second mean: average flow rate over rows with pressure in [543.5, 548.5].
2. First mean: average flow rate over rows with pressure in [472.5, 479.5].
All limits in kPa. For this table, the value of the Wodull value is 81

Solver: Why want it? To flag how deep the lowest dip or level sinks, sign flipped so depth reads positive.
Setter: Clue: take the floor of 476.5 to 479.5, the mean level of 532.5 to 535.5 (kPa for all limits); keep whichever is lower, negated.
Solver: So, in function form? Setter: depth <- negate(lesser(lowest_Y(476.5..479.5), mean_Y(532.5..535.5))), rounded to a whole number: -245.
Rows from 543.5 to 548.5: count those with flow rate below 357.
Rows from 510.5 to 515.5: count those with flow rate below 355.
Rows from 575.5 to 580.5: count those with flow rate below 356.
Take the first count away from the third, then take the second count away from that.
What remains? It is -1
